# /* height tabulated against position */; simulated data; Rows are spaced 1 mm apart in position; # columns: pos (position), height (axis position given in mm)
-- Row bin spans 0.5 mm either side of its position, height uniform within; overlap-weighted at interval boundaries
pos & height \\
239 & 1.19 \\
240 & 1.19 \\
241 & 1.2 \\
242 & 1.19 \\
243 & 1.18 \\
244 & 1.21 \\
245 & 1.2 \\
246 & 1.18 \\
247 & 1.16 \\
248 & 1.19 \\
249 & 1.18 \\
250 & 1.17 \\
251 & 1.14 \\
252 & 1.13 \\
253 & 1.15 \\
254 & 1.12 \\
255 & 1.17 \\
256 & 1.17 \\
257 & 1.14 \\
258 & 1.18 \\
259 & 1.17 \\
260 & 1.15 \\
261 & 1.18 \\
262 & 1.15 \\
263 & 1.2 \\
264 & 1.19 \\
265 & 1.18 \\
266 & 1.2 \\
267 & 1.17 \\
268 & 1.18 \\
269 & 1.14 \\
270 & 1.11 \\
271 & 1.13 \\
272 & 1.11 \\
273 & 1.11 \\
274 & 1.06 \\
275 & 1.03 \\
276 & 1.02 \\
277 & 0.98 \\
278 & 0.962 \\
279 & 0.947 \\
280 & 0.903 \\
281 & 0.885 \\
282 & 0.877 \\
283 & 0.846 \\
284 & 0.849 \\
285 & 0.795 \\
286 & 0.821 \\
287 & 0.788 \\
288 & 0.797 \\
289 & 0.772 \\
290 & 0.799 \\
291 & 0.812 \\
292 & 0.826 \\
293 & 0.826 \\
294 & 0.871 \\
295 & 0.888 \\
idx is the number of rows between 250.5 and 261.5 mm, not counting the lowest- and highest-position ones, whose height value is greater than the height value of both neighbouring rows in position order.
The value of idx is 2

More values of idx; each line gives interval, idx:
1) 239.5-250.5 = 3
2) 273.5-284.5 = 0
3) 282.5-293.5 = 3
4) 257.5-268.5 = 3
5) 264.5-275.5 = 3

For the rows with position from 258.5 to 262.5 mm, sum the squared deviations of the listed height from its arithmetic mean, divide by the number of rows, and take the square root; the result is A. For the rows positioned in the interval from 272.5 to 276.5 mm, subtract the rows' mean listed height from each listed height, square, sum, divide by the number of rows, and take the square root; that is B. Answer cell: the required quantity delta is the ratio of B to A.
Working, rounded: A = 0.013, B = 0.035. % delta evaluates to 2.69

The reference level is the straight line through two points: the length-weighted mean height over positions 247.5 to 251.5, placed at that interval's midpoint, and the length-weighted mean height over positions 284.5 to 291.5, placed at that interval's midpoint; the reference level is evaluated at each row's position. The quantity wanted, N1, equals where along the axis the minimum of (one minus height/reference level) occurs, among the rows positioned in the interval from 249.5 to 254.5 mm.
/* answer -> 253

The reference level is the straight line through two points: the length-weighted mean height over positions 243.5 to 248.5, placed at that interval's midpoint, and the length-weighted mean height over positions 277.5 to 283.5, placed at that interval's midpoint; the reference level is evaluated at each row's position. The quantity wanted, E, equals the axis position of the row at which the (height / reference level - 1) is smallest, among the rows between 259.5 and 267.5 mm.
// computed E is 260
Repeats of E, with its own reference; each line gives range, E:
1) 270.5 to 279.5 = 279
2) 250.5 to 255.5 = 252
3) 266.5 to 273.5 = 270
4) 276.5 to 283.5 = 283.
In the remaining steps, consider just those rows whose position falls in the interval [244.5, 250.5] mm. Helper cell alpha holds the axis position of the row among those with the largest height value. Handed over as 245 mm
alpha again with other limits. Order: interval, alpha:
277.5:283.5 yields 278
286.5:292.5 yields 292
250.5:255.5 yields 255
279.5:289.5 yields 280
